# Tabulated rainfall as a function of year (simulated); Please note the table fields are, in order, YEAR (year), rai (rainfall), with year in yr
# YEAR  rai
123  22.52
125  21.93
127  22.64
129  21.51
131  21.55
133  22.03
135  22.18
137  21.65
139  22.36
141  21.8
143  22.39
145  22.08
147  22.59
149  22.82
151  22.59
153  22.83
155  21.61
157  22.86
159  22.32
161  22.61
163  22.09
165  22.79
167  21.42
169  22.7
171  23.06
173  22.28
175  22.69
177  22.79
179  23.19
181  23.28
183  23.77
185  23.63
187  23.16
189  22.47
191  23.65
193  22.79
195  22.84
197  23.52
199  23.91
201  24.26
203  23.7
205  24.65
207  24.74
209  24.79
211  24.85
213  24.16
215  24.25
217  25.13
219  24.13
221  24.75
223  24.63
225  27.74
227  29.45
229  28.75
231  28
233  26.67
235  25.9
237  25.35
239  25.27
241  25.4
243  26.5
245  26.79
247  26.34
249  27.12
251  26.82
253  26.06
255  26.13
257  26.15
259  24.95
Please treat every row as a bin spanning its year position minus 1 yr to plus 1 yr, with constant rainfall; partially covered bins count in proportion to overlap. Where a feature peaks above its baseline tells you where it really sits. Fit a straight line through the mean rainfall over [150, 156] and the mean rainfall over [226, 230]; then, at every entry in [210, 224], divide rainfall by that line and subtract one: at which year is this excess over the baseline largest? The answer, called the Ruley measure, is 211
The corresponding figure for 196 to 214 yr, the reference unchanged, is 205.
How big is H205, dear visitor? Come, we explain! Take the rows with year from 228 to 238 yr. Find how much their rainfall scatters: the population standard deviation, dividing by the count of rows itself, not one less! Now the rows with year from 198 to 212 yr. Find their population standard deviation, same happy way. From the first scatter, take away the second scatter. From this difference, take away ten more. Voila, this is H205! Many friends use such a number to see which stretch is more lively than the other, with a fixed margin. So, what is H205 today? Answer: -9.2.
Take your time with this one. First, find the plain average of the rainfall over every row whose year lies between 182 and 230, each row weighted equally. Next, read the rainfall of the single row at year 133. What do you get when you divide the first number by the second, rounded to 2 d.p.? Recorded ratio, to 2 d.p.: 1.12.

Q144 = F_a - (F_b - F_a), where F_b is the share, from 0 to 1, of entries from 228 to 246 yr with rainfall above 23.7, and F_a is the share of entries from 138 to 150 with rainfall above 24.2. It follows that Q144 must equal -1.0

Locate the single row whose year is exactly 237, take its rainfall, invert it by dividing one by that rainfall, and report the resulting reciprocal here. 0.0394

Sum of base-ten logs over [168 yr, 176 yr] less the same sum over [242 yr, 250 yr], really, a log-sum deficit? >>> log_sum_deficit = -0.28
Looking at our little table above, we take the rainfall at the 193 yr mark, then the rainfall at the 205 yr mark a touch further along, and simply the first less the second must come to -1.86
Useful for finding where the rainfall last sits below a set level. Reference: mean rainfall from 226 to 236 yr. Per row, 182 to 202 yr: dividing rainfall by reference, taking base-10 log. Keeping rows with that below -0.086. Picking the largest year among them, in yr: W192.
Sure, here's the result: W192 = 189 yr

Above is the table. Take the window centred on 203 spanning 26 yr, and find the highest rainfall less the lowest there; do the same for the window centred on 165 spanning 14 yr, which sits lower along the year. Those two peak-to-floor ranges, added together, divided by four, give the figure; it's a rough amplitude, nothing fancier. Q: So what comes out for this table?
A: 0.9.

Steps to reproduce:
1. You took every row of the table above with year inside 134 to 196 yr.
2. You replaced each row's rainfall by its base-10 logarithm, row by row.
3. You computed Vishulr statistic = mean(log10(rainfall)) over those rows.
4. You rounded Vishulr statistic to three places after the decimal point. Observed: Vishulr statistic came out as 1.354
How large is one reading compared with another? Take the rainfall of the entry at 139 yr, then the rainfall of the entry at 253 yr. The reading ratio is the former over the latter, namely 0.86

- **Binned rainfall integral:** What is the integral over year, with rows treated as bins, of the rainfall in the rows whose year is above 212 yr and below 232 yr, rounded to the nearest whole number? 522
